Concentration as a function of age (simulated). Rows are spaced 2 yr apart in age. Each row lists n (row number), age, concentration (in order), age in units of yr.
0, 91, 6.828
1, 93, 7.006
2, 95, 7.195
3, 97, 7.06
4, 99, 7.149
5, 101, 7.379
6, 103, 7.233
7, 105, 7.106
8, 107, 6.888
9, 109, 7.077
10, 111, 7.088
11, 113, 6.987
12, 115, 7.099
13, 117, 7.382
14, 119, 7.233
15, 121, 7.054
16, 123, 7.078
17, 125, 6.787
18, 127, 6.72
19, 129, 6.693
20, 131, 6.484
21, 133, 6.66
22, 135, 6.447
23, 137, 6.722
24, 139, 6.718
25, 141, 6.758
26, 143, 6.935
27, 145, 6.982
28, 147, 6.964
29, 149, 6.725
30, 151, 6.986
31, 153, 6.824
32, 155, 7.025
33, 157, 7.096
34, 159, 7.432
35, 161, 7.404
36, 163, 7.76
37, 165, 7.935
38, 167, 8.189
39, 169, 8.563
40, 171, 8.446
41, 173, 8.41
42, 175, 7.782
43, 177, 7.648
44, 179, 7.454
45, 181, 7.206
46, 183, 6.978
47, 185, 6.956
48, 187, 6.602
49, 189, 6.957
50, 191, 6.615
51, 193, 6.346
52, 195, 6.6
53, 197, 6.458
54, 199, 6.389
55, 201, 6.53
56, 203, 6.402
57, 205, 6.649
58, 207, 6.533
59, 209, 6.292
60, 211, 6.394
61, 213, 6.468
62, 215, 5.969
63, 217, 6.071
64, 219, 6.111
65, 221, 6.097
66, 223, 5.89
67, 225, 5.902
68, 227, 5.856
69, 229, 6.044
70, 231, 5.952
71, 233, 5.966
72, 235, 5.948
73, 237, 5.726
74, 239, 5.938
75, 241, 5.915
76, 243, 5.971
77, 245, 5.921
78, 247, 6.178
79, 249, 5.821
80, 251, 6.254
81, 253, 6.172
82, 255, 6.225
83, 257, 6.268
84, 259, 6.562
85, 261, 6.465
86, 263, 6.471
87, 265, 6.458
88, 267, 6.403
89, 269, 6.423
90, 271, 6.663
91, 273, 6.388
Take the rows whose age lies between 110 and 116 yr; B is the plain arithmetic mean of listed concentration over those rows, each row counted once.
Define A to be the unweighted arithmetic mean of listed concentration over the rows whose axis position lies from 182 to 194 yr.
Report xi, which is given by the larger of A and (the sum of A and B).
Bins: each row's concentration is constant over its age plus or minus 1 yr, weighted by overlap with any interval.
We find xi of 13.8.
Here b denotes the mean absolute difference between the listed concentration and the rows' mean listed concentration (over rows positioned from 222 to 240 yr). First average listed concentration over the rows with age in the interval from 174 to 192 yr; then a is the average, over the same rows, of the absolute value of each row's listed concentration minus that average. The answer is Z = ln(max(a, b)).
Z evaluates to -1.1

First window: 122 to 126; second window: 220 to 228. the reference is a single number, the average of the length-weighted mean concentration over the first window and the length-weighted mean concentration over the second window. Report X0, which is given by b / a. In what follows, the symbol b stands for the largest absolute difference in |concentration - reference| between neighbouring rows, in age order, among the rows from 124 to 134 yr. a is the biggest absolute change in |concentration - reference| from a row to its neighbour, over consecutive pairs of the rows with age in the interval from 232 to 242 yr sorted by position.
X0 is 0.9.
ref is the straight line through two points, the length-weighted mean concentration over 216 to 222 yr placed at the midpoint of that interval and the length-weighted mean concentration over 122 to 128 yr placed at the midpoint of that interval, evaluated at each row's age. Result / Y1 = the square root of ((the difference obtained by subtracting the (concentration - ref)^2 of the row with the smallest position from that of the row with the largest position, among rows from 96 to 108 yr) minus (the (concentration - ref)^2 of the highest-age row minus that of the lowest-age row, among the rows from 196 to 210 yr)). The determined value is 0.2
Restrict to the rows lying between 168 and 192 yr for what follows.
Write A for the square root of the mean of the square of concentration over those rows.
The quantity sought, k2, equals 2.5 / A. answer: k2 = 0.333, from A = 7.5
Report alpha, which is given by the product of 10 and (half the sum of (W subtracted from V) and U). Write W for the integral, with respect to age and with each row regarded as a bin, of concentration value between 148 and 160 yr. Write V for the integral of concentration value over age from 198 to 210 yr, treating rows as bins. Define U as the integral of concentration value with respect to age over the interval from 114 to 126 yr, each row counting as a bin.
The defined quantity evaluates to 393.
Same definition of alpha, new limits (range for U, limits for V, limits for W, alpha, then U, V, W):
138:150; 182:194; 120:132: 407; 82.2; 81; 82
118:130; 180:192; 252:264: 447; 83.1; 83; 76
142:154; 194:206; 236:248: 448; 82.8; 78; 71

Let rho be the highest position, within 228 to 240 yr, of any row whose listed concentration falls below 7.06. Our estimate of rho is 239 yr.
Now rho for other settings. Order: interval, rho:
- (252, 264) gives 263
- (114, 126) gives 125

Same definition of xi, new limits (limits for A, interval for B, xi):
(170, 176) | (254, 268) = 14.6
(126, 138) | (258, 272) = 13.1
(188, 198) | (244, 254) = 12.7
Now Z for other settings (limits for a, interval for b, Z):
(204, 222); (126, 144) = -1.6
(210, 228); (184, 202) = -1.8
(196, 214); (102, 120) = -2.2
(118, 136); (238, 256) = -1.5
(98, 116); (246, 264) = -1.9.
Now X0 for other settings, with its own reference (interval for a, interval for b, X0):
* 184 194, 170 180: 1.8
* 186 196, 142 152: 0.7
